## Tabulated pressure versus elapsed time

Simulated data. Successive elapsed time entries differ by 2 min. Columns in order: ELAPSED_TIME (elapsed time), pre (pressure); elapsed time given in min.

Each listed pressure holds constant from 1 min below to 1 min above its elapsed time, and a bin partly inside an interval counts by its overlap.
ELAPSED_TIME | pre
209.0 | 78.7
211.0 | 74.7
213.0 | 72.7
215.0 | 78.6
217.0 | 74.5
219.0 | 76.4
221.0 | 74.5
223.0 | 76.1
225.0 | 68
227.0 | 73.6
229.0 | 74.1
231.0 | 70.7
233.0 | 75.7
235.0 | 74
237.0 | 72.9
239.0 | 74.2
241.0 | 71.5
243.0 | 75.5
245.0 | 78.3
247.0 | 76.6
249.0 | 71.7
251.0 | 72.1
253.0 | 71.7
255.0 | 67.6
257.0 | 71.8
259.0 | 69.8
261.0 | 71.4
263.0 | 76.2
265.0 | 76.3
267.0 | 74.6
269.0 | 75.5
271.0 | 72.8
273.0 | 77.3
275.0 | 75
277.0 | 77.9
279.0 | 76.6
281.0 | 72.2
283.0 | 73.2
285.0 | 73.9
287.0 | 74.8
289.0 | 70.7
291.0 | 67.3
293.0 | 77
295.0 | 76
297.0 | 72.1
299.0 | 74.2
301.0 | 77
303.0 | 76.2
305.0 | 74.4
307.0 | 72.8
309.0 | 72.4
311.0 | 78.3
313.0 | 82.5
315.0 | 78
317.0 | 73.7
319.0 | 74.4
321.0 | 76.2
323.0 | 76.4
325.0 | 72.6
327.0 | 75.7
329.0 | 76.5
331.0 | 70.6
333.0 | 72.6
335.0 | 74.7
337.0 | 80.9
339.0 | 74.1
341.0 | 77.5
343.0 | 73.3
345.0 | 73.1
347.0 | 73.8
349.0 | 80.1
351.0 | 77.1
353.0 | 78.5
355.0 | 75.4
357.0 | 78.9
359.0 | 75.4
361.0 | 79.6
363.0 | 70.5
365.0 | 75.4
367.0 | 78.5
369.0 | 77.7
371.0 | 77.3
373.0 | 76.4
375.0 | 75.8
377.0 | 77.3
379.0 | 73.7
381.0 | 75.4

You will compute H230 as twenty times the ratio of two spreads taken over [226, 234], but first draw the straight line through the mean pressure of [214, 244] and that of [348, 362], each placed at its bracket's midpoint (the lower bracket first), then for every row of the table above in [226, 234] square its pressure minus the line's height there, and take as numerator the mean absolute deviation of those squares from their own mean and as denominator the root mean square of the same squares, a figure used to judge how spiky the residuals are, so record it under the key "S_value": 13.6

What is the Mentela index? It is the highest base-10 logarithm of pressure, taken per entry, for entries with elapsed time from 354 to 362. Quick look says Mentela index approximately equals 1.90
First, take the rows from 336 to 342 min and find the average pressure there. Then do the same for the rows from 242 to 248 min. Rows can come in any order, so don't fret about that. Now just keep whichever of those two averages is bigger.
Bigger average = 77.5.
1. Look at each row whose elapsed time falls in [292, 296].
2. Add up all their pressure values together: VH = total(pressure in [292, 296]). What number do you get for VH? 153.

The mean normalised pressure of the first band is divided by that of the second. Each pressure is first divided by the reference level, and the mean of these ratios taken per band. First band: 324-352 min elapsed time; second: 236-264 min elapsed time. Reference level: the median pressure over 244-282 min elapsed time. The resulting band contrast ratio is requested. 1.03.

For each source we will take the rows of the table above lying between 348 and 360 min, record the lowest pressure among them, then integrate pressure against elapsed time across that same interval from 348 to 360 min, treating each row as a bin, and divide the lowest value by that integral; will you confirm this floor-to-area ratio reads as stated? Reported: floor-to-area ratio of 0.0810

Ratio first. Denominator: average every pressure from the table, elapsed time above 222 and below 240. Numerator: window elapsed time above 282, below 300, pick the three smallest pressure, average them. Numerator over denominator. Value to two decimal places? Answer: 0.96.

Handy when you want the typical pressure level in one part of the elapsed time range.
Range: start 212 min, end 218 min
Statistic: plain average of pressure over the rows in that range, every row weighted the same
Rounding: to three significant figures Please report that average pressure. 75.3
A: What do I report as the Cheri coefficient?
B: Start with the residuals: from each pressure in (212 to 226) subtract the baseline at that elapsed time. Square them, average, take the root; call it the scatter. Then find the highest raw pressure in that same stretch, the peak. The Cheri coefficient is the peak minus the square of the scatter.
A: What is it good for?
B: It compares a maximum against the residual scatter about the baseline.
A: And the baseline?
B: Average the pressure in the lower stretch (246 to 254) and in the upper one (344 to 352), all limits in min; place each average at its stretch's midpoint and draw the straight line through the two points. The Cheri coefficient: 63.1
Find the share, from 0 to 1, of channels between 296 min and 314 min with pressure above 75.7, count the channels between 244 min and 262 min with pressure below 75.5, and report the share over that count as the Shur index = 0.063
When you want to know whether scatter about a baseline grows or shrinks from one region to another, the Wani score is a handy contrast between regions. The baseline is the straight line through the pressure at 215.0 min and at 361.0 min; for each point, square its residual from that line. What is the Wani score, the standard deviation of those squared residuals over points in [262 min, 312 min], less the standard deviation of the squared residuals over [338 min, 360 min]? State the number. 14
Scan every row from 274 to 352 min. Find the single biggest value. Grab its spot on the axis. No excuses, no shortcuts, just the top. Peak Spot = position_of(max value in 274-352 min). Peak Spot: 313.0 min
